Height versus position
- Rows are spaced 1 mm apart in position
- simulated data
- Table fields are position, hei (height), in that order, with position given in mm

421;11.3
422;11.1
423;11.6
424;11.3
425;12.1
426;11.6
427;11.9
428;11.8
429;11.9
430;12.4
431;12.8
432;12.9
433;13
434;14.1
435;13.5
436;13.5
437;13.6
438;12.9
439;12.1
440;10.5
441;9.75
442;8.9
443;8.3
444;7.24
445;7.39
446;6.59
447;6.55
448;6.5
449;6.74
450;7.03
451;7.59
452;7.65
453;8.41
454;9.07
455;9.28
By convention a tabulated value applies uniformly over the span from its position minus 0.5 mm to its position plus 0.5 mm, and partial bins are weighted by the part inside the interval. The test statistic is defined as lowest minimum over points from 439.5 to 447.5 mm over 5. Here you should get 1.31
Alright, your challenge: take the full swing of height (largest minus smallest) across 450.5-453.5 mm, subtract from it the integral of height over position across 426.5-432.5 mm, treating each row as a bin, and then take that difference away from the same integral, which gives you 147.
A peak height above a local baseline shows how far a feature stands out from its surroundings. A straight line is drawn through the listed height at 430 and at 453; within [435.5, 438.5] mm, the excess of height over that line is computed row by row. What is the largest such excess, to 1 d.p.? 2.4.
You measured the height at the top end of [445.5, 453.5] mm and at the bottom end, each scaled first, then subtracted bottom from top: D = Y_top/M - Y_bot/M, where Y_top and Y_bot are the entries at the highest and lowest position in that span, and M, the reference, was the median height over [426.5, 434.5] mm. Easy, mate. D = 0.14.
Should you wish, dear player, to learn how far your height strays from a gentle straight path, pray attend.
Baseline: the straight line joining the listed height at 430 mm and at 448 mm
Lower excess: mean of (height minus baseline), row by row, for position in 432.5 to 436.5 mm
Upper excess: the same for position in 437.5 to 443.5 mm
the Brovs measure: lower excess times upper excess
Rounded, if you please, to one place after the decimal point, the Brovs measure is 3.8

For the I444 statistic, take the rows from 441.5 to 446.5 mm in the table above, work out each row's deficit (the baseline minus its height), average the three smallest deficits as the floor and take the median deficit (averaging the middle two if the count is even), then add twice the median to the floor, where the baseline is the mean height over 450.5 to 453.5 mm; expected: 1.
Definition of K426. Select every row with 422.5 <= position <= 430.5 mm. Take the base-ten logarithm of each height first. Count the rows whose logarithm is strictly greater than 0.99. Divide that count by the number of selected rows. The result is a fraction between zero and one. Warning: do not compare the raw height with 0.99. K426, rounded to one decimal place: 1.0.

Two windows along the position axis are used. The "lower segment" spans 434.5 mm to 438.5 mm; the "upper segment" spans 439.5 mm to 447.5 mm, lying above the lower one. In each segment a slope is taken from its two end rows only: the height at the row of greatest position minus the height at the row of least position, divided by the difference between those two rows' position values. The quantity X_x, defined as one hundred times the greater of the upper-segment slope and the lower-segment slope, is -20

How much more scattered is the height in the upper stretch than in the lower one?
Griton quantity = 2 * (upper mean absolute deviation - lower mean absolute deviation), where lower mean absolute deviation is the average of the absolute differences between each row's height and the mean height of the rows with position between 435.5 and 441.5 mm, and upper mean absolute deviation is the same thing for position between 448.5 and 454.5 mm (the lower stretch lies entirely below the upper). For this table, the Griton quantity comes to -1.3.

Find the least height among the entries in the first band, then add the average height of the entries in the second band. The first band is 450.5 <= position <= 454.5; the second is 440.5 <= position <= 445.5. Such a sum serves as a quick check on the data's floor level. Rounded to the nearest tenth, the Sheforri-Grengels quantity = 15.9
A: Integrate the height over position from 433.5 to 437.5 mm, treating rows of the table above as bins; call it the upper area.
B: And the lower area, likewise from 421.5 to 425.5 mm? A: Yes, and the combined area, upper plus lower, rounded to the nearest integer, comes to 101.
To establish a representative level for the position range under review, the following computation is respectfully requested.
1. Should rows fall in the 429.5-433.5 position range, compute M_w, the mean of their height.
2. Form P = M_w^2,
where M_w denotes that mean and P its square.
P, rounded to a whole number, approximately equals 163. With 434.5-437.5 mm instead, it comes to 183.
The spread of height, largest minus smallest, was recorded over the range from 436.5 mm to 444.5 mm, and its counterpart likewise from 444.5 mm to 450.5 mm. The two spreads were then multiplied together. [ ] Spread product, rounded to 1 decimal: 5.7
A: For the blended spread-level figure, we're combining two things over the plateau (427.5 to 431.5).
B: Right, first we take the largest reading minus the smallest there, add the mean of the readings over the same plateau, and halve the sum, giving 6.61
